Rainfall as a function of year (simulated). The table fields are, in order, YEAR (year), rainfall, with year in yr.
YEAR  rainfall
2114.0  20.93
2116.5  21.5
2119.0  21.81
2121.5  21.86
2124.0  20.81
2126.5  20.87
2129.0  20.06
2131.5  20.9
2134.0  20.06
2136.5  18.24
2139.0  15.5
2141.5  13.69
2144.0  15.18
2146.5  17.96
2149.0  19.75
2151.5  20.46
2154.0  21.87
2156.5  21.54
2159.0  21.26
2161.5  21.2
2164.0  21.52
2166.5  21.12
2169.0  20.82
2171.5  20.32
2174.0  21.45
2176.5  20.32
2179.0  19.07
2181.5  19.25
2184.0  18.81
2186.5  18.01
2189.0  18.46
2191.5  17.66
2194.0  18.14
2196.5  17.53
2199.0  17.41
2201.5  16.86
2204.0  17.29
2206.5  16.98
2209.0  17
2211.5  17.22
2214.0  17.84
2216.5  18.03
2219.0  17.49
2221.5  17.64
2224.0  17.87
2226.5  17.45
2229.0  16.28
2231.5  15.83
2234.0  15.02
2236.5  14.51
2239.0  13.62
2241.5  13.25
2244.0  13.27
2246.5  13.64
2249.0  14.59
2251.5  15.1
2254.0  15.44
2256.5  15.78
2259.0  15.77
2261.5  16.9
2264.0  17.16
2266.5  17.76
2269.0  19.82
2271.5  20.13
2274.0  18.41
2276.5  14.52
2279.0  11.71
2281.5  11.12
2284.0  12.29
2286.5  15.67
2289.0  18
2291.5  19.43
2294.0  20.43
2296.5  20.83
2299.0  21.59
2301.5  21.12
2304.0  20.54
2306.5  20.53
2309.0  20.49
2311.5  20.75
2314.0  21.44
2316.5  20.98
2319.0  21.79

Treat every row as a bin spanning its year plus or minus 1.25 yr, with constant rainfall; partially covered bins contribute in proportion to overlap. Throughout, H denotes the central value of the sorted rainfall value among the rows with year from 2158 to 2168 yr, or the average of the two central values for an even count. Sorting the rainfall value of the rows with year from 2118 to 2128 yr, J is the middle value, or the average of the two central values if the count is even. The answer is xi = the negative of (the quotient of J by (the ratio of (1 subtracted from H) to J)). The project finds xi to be -23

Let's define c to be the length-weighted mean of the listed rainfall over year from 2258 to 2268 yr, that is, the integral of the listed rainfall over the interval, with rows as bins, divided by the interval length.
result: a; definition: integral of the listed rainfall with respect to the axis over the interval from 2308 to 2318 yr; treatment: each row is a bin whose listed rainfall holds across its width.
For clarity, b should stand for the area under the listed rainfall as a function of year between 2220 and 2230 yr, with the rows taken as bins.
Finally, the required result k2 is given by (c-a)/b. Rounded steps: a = 209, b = 173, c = 17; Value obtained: -1.1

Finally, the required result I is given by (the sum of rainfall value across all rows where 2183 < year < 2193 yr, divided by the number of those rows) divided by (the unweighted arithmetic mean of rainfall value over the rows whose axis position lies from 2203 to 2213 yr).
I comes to 1.1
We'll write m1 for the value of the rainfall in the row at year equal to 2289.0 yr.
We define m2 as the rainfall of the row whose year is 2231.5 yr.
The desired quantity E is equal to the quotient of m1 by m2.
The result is 1.14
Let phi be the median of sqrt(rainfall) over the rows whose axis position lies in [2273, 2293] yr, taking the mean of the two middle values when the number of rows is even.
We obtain 3.88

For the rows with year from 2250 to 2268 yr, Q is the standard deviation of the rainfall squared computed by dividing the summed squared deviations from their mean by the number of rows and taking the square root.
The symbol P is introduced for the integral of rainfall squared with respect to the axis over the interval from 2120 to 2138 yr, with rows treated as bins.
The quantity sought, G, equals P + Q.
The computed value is 7511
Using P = 7481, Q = 30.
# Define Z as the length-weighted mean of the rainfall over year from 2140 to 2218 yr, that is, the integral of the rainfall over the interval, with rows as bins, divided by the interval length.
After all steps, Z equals 19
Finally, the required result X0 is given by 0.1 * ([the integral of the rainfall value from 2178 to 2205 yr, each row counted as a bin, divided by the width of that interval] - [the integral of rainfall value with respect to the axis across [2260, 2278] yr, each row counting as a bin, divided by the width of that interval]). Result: 0.0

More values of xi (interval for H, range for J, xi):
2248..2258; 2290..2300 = -30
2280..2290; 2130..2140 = -28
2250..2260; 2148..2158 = -30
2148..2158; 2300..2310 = -21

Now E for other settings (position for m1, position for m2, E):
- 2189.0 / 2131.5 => 0.88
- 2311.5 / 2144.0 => 1.37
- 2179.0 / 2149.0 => 0.97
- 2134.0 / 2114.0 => 0.96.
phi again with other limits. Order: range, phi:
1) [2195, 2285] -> 4.11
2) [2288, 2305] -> 4.53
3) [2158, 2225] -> 4.25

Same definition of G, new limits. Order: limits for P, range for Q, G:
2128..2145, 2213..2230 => 5441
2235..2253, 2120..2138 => 3594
